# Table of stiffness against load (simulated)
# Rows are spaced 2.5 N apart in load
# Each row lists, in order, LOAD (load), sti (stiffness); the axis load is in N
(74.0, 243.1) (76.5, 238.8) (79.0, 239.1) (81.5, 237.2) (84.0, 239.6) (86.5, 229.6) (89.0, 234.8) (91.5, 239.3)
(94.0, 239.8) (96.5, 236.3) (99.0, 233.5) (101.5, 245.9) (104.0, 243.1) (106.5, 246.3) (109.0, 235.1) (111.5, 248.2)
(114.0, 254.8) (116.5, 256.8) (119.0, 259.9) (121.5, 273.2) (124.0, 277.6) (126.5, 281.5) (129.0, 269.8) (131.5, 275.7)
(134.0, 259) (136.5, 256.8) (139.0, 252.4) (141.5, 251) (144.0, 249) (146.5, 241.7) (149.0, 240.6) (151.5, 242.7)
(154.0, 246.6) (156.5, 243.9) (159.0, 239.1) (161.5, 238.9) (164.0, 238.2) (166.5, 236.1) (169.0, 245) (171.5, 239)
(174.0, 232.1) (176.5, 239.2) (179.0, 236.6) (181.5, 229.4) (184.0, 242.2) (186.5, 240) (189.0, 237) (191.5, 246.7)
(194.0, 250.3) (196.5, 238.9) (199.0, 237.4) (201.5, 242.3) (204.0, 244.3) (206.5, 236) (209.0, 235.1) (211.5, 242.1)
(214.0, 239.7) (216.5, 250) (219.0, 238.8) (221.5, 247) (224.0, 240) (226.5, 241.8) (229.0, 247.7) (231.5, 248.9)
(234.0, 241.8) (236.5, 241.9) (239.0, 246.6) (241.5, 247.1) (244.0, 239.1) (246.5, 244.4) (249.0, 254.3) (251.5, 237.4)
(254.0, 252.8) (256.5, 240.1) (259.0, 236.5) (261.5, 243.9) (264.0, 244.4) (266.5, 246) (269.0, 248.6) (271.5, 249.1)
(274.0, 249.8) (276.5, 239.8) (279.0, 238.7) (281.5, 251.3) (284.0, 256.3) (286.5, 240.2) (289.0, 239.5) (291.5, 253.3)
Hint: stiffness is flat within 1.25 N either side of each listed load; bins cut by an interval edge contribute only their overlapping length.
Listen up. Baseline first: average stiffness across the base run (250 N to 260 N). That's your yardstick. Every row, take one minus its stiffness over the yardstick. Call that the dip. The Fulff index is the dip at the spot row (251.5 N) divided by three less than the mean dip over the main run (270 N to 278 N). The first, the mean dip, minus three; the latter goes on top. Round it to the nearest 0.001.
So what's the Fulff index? -0.006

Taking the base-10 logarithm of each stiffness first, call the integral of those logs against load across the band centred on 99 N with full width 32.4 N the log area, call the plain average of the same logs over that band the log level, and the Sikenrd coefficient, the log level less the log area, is -75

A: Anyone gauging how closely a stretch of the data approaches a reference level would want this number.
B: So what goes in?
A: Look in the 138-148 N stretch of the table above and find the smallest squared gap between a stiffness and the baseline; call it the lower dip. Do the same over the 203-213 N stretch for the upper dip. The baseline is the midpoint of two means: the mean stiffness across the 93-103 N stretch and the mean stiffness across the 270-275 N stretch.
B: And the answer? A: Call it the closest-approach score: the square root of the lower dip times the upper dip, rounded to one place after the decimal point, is 0.3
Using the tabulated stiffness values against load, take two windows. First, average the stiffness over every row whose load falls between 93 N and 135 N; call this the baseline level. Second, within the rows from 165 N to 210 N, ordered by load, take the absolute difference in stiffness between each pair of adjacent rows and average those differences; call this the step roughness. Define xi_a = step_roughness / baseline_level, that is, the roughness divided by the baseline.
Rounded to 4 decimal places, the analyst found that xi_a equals 0.0228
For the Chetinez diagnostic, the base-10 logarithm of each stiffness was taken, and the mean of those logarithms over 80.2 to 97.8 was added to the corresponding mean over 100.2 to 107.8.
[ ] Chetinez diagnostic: 4.76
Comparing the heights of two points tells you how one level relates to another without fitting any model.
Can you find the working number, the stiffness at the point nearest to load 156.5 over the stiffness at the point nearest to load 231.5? 0.98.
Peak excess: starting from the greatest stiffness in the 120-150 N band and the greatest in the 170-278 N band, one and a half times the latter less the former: 100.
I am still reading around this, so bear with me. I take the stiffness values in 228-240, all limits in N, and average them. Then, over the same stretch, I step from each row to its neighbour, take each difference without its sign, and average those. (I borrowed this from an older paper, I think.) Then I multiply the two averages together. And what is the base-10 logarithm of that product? 2.9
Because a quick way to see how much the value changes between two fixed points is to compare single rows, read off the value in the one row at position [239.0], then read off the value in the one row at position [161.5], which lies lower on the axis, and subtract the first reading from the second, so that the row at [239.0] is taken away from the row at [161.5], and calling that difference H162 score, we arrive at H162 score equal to -8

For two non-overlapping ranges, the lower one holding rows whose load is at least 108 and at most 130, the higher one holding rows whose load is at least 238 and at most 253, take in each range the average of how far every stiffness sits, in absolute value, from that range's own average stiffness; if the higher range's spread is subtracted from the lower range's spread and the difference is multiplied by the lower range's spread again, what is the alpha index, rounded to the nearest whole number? 92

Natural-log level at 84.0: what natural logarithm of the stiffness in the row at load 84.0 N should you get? 5.479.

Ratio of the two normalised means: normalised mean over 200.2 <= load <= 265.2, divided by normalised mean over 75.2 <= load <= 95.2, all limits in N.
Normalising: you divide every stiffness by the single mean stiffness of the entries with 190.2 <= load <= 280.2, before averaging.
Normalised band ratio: 1.03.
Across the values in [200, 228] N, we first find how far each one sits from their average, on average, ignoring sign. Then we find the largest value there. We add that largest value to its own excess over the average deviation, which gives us 497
